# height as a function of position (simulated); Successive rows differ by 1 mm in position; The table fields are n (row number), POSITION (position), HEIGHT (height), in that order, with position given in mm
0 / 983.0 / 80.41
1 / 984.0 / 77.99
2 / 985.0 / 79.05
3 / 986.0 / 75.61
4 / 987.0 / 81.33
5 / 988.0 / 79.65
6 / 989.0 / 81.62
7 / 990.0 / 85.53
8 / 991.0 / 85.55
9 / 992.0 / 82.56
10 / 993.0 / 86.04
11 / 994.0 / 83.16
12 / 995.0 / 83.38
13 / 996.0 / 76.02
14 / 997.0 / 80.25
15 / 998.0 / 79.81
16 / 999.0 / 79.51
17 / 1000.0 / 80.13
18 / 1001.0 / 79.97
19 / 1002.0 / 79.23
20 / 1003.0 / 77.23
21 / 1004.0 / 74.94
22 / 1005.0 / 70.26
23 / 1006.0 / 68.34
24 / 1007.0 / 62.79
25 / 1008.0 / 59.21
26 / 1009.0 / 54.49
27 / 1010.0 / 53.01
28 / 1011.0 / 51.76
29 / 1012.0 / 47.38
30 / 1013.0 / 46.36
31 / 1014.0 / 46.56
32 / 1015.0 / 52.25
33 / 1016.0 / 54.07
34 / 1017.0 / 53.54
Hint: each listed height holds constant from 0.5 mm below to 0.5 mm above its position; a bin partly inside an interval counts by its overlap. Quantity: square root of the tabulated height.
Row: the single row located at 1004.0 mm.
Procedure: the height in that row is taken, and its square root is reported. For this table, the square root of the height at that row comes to 8.7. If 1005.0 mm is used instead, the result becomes 8.4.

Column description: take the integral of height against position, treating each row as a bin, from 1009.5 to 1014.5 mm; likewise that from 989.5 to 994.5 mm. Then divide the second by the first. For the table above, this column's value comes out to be 1.73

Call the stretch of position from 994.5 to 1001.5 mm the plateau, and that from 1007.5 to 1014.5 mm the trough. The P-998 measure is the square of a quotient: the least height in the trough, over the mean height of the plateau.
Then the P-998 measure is 0.3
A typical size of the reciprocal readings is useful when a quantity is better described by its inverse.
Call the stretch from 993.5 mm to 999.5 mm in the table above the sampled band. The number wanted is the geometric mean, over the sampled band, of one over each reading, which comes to 0.0125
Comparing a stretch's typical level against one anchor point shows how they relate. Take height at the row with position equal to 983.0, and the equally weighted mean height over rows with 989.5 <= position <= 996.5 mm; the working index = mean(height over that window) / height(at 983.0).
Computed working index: 1.0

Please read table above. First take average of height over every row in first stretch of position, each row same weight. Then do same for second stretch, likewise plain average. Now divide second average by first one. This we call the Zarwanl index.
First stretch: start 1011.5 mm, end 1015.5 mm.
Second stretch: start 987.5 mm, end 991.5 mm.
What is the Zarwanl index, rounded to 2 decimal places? 1.73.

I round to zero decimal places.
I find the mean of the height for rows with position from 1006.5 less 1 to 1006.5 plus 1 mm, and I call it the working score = 66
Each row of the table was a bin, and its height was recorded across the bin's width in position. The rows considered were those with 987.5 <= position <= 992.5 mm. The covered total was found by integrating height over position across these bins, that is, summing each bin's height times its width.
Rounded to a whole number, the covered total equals 415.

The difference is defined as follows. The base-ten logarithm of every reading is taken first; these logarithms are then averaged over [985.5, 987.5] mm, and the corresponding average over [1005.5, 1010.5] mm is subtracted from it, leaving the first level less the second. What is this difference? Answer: 0.12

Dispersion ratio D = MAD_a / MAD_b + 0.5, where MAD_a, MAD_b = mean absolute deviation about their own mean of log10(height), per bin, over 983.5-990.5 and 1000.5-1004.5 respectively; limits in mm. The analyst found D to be 1.8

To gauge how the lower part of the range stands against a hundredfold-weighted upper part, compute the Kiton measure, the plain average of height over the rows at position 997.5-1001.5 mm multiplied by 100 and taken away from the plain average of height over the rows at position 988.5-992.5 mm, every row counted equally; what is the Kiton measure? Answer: -7902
